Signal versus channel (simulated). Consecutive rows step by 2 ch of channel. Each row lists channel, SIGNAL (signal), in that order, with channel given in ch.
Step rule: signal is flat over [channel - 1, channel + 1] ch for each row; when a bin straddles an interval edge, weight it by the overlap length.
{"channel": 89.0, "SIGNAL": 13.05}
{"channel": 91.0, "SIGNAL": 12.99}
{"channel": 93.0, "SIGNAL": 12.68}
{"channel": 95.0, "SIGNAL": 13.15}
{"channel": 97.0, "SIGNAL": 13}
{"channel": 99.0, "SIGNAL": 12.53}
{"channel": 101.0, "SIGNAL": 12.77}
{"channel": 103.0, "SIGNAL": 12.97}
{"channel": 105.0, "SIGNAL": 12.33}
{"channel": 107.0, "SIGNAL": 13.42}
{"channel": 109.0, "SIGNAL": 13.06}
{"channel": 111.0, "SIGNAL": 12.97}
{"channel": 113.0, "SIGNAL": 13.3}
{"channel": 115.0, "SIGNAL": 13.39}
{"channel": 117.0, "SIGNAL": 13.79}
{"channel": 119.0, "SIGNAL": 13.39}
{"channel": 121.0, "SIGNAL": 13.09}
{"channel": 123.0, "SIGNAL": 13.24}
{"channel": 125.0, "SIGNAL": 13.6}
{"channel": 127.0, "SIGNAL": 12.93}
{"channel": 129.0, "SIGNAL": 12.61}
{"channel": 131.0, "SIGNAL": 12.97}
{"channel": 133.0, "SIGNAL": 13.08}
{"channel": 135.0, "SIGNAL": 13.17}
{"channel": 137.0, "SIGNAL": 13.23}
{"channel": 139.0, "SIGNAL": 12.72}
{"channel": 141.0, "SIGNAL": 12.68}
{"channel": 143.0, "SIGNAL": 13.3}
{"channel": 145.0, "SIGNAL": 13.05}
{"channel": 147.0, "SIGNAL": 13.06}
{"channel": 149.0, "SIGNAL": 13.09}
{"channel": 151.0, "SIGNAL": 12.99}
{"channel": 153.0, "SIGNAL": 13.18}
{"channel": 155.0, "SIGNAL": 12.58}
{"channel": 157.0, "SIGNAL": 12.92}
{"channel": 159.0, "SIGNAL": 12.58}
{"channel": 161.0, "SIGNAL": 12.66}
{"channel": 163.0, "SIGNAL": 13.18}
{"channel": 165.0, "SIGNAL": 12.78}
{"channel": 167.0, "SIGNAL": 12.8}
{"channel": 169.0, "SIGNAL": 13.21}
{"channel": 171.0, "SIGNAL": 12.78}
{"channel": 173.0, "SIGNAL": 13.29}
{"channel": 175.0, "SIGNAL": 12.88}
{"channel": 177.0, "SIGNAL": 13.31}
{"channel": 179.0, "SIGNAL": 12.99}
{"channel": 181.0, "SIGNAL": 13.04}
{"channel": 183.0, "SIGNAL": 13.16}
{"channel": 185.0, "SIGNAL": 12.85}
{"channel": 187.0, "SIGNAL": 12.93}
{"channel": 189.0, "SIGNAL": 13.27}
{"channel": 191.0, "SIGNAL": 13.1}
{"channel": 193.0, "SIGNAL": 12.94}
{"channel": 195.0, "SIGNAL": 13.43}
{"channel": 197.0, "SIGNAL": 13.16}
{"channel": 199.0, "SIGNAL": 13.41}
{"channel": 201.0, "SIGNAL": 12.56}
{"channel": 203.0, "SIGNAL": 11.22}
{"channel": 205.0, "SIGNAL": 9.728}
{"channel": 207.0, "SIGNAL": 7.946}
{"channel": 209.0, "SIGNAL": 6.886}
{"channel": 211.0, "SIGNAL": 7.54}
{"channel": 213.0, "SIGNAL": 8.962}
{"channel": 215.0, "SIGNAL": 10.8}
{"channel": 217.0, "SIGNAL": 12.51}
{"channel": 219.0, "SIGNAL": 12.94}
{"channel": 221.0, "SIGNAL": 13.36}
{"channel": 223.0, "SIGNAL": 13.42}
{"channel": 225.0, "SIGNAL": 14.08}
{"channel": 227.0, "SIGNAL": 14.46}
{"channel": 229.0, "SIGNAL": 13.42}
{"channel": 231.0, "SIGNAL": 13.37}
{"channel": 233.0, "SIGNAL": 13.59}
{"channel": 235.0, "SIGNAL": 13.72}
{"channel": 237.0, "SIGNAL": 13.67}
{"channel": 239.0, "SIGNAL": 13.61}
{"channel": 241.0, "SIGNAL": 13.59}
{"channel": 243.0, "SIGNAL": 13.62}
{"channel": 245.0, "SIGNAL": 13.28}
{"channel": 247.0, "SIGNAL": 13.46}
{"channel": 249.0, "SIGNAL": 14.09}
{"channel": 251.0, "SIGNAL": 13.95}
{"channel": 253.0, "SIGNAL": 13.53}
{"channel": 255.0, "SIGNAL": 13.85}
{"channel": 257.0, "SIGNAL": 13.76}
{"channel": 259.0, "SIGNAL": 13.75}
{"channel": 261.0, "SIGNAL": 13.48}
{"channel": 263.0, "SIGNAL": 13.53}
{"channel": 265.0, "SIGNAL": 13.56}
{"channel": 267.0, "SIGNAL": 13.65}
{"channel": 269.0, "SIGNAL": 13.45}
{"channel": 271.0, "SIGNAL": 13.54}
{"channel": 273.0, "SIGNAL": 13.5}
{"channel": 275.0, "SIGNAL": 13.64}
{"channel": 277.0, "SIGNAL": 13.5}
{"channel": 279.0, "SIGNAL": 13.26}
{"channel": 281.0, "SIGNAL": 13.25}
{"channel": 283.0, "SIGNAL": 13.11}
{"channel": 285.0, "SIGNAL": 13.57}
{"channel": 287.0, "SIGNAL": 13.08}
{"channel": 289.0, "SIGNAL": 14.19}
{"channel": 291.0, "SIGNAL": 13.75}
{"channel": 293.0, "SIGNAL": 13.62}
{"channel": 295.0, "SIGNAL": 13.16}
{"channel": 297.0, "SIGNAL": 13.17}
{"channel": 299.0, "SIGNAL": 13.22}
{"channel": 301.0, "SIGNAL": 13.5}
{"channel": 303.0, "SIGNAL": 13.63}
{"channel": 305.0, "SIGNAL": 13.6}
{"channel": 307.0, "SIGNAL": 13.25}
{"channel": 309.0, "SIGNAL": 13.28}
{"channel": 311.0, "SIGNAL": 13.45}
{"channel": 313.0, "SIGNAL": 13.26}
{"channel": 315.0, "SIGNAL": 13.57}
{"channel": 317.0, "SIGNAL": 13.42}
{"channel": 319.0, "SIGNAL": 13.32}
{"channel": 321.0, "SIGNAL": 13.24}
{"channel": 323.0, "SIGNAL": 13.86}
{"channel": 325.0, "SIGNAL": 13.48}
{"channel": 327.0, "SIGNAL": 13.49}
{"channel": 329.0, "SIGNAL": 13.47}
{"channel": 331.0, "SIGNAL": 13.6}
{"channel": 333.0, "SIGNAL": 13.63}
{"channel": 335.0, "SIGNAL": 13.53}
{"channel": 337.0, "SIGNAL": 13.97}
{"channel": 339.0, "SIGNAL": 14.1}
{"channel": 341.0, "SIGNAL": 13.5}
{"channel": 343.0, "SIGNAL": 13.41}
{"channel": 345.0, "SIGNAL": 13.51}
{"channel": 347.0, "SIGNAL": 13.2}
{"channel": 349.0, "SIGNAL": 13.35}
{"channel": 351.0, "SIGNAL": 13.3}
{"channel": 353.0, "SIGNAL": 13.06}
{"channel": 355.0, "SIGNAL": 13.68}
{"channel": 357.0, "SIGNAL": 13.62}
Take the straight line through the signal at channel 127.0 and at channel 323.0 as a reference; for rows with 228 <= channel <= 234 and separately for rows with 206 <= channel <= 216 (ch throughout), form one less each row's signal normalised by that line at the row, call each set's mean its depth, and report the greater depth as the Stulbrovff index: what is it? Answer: 0.37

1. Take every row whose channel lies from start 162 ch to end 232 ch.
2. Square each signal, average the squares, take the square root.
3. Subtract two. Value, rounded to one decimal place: 10.5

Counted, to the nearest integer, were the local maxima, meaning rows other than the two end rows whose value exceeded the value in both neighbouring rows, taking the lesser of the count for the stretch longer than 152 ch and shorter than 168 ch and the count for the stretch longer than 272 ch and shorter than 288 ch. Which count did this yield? 2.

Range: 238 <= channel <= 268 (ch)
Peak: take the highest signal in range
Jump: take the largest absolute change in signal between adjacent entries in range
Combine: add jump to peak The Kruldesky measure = 14.7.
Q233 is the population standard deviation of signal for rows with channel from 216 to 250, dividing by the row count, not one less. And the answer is 0.426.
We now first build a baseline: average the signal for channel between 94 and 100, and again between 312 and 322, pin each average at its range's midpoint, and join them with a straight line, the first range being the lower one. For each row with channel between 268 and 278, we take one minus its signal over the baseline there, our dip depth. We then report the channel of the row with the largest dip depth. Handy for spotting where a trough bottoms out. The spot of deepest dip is 269.0 ch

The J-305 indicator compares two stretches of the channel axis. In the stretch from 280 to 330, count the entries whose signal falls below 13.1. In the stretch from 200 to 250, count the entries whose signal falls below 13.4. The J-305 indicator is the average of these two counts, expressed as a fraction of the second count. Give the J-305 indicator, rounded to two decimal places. 0.54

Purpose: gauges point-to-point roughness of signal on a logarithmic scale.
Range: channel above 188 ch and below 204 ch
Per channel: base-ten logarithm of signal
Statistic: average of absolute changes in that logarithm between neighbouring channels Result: 0.017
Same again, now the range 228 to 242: 0.003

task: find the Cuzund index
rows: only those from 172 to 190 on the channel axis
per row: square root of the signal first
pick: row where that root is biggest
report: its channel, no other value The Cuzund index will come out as 177.0 ch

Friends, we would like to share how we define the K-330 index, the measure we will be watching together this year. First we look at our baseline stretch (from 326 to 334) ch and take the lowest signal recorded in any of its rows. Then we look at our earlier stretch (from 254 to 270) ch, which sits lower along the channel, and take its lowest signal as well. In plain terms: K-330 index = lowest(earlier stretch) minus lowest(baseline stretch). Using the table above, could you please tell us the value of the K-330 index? 0.0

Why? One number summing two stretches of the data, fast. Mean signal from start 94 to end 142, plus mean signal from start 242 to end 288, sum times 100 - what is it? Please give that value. 2660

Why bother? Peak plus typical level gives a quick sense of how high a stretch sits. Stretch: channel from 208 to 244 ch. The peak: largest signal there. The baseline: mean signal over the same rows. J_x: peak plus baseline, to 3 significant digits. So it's 26.9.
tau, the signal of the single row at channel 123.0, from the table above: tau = 13.24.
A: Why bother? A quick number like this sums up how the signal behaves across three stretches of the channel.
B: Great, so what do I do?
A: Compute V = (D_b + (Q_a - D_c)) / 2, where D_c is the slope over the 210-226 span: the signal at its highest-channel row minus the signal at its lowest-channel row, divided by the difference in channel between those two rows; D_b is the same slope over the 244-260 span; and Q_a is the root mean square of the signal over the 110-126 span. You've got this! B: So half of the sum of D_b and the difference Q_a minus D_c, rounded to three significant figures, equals 6.46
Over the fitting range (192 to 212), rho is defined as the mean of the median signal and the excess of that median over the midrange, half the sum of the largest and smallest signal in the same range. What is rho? 6.8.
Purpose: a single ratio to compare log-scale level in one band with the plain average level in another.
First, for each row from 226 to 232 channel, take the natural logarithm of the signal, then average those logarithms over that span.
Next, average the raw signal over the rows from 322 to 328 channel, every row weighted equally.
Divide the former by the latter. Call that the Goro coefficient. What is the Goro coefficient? 0.193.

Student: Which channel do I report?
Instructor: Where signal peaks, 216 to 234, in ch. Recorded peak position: 227.0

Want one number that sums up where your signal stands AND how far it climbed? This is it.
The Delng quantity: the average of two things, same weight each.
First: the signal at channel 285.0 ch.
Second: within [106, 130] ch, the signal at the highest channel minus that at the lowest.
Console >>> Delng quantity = 6.38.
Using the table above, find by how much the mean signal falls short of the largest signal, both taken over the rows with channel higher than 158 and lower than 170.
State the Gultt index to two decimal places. 0.34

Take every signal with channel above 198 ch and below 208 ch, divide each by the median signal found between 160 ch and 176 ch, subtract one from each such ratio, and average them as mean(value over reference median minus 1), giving -0.15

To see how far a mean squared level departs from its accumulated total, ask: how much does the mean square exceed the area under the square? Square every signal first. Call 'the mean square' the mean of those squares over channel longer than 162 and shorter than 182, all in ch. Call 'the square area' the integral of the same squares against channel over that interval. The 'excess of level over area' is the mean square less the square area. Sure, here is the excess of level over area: -3225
